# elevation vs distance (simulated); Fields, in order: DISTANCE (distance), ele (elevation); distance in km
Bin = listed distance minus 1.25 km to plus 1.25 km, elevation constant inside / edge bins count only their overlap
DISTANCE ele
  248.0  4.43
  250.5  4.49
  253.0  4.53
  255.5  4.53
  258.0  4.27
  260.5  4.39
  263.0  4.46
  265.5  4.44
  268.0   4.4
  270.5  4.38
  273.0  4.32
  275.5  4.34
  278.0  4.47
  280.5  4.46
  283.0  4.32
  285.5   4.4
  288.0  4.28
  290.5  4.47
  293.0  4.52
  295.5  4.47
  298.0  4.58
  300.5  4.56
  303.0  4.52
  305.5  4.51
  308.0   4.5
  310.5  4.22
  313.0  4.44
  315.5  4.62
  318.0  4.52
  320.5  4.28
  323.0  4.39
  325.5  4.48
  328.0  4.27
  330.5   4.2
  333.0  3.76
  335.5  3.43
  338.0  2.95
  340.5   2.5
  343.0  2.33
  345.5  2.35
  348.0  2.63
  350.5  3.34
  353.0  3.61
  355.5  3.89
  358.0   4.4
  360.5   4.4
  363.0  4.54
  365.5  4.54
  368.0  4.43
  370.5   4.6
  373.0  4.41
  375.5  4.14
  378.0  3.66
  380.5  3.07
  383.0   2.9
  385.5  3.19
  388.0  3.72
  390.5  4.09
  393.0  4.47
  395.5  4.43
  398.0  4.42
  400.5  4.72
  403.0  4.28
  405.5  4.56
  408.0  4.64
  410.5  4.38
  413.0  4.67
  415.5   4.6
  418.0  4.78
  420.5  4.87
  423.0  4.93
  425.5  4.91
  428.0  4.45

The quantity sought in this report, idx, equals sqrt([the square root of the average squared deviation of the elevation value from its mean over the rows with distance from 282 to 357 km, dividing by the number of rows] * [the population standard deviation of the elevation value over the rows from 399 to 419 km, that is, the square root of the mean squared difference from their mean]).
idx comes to 0.34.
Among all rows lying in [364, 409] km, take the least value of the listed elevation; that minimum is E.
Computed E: 2.9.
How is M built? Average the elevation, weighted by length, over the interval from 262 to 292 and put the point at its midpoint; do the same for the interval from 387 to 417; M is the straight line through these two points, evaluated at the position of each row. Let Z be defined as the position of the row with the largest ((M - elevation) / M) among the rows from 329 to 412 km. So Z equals 343.0 km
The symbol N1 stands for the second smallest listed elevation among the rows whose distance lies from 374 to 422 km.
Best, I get 3.07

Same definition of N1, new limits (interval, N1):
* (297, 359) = 2.35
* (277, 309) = 4.32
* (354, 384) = 3.07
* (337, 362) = 2.35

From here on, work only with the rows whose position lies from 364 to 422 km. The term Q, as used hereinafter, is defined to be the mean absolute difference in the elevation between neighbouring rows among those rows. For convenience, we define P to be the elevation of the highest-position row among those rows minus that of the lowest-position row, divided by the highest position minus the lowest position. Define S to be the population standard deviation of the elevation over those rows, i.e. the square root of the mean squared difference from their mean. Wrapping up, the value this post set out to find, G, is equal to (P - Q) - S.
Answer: -0.8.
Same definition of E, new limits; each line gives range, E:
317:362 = 2.33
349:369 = 3.34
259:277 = 4.32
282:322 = 4.22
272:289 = 4.28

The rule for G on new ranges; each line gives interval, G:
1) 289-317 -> -0.2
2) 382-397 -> -0.8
